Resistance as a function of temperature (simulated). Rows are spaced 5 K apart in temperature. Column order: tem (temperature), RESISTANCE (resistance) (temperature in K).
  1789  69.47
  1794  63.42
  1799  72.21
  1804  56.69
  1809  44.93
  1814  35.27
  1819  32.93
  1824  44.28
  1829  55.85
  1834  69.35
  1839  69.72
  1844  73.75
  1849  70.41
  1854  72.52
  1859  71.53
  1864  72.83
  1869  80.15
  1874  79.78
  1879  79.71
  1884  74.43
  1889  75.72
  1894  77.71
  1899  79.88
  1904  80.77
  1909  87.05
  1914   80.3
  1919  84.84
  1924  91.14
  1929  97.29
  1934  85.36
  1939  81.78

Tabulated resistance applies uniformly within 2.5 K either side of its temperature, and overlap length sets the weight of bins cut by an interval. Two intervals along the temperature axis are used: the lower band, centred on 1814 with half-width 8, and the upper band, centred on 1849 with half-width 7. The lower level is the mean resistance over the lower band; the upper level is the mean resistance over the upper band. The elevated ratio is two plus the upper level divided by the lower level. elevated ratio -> 3.9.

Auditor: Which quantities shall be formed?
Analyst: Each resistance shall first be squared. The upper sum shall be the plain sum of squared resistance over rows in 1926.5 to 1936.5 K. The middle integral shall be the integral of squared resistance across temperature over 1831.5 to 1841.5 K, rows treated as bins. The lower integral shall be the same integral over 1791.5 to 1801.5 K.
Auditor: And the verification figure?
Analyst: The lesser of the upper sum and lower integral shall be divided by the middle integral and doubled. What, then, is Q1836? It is 0.693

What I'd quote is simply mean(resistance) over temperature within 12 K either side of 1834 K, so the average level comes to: 63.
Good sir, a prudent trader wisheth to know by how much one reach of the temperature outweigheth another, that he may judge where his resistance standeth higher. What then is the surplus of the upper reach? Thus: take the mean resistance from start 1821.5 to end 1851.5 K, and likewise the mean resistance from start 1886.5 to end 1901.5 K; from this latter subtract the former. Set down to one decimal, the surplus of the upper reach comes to 13.9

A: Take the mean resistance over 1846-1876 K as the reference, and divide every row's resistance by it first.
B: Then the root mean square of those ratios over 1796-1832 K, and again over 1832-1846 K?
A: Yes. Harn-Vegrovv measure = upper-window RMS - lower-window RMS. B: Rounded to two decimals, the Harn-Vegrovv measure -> 0.27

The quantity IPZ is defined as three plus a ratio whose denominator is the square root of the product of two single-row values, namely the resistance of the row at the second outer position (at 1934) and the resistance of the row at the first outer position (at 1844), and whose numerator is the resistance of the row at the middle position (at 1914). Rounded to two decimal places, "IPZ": 4.01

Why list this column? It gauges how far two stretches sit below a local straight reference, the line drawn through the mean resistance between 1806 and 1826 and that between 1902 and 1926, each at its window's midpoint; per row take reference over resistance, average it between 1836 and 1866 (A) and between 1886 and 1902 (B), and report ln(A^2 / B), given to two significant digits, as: -0.48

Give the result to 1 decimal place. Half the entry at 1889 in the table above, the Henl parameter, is 37.9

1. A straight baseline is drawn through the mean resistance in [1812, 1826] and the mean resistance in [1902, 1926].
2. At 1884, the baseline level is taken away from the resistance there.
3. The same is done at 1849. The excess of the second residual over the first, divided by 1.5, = 9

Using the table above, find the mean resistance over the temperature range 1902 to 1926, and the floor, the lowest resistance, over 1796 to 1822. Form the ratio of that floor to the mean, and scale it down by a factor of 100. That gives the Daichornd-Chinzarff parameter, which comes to 0.0039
